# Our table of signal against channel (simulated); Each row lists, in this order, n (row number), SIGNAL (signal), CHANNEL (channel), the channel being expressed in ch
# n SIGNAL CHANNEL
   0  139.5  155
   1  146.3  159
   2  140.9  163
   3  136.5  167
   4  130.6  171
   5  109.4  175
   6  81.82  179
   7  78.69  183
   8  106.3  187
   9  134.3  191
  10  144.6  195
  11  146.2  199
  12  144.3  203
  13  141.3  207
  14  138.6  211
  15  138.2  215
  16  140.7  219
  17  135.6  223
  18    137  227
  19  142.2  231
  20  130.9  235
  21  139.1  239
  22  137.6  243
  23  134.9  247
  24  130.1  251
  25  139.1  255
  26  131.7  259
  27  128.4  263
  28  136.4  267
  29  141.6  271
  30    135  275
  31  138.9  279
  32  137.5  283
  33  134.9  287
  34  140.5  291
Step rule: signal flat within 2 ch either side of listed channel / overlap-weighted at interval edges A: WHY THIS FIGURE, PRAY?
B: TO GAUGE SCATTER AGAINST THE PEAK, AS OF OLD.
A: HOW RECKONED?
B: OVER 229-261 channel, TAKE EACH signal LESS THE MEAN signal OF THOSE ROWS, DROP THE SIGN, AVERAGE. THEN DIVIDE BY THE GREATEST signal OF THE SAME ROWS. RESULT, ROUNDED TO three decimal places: 0.027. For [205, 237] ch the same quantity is 0.019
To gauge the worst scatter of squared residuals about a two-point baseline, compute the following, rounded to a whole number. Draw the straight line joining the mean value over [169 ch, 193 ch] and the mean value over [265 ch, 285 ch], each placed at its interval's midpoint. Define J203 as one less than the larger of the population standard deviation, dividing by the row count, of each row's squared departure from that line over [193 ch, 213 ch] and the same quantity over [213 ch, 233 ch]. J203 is 247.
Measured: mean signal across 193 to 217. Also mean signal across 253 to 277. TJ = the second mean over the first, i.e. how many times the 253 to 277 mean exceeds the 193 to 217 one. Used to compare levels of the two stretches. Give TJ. 0.95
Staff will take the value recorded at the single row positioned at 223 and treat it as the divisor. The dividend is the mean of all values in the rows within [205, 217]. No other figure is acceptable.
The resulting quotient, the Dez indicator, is 1.03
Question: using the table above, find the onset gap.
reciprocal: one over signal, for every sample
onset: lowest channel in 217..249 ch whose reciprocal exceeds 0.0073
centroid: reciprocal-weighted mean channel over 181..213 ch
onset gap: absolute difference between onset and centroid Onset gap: 27.6 ch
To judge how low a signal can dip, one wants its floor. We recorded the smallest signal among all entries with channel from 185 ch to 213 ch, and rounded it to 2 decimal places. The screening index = 106.30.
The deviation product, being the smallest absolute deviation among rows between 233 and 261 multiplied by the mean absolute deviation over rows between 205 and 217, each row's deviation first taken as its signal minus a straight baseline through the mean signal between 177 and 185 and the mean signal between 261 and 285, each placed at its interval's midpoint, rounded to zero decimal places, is 160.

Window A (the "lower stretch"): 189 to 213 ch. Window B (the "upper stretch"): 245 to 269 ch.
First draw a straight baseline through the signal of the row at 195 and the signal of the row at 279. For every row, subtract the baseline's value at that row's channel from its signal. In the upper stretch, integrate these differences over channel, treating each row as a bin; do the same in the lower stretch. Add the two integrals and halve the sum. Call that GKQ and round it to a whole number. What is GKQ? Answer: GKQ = -115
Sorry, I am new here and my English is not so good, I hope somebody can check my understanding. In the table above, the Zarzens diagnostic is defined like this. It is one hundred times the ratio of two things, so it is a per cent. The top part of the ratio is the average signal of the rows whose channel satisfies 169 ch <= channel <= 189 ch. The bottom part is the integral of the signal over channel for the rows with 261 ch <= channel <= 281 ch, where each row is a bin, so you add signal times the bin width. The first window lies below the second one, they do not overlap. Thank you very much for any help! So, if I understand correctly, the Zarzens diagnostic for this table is 3.72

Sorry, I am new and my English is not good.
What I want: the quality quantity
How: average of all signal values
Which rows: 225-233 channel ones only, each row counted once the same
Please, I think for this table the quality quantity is 140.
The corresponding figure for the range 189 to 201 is 142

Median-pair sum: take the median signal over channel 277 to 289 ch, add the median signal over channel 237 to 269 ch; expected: 273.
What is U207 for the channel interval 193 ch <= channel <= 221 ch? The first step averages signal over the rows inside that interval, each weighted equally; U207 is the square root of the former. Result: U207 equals 11.9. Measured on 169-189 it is 10.1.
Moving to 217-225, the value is 11.8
